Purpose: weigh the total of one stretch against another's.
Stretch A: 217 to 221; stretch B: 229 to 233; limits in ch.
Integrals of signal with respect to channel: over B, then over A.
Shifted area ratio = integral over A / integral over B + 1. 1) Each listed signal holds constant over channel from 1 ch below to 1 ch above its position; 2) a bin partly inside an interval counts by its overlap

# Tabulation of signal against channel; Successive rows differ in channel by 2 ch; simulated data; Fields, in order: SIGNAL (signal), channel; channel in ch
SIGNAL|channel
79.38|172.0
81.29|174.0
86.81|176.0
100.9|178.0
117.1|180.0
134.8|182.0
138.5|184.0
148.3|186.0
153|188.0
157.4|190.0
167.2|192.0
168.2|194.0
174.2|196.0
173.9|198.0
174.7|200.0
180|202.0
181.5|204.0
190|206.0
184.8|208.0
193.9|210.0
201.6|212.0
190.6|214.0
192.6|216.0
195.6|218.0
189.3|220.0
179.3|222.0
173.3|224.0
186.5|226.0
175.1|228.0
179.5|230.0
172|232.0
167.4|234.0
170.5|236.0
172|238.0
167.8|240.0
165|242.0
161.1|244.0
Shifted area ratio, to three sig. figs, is 2.10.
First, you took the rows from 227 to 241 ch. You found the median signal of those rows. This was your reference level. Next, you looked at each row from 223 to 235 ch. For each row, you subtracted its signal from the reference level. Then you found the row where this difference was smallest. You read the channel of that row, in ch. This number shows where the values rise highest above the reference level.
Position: 226.0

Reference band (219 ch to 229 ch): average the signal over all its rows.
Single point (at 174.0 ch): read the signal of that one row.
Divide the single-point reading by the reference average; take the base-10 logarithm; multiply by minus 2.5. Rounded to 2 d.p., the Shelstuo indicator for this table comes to 0.87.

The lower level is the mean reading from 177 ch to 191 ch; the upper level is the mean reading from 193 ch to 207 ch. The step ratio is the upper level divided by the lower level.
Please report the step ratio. 1.3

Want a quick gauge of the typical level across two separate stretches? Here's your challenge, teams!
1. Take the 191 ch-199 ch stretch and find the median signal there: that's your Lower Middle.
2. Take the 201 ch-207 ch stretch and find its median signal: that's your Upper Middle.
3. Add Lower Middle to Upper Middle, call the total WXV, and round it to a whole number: 353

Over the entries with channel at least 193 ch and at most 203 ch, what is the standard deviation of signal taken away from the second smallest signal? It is 170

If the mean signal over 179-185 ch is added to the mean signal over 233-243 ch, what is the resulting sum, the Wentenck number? 299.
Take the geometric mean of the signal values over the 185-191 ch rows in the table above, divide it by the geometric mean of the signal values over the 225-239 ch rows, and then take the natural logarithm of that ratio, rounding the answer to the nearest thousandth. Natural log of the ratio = -0.133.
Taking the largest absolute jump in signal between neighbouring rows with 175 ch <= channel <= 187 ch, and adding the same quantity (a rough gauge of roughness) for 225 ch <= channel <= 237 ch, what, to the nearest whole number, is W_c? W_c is 29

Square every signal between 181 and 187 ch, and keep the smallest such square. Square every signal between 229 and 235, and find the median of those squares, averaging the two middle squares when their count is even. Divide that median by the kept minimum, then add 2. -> 3.6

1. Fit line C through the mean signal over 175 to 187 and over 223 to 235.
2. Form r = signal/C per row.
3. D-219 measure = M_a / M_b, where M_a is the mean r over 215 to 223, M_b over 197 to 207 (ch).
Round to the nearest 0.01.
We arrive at 0.93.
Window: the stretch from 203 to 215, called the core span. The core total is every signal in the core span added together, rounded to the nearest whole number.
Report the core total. 1142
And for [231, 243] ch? 1015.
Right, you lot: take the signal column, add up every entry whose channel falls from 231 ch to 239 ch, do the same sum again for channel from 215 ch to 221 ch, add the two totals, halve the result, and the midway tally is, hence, 630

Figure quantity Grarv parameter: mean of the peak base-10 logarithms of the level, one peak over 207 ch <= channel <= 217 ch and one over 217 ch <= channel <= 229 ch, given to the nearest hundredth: 2.30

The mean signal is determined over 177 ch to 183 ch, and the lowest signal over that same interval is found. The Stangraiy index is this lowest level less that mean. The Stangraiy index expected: -17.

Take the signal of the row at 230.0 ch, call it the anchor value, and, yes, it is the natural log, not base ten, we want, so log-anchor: 5.19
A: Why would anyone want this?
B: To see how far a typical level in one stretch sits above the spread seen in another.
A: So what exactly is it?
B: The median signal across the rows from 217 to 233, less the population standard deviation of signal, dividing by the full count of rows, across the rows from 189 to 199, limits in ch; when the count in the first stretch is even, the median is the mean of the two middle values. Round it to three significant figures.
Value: 173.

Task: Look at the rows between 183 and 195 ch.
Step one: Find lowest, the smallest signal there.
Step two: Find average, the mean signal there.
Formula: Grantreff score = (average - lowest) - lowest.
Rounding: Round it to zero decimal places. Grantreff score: -122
